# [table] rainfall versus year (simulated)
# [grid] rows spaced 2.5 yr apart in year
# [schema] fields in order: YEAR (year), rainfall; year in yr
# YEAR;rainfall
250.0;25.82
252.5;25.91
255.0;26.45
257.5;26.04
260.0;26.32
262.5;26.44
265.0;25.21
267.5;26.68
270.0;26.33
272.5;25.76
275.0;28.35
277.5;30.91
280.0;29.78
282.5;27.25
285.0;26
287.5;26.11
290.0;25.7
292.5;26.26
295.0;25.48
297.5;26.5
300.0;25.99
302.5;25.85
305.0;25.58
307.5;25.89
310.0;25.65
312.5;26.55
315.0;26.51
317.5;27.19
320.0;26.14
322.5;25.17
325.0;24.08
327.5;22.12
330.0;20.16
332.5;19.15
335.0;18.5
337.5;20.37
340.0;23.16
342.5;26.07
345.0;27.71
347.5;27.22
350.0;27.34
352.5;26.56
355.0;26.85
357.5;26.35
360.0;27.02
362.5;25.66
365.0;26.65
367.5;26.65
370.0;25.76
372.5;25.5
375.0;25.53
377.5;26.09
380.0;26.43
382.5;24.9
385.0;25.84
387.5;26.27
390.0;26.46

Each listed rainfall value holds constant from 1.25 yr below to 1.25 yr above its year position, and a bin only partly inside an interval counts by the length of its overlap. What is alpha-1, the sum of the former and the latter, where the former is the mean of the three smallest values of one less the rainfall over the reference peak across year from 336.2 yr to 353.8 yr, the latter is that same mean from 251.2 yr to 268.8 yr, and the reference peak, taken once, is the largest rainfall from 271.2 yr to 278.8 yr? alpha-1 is 0.255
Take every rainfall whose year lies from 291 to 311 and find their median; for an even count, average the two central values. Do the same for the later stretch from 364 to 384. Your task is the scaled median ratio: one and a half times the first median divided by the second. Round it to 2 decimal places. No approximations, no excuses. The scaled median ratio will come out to 1.50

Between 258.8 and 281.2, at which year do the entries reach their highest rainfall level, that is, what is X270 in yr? 277.5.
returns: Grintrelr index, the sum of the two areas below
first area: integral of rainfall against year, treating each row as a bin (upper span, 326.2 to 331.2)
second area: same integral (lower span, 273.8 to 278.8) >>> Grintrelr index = 254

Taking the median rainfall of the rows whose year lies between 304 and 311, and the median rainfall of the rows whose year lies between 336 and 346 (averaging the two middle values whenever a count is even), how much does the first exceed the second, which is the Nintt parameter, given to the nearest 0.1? 1.0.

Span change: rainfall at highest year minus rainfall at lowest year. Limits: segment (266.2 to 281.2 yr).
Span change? 3.1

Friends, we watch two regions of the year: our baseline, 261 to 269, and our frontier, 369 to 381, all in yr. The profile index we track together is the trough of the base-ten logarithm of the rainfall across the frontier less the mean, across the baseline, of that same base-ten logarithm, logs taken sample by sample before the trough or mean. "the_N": -0.010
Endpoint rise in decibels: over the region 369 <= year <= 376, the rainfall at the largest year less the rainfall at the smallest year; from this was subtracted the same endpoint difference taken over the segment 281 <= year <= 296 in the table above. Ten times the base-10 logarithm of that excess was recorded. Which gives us 1.9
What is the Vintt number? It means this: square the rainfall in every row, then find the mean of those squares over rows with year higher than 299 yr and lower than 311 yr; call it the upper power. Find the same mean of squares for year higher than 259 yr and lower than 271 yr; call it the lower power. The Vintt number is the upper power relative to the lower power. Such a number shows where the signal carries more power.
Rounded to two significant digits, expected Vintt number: 0.97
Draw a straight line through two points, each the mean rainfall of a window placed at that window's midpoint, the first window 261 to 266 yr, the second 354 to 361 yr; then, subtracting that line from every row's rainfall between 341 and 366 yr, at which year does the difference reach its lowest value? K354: 362.5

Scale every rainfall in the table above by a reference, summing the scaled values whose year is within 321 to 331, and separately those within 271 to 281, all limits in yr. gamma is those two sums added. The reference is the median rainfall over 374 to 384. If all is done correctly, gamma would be 7.99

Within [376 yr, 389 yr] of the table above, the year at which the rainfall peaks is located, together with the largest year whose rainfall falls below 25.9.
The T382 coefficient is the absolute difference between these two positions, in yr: 5.0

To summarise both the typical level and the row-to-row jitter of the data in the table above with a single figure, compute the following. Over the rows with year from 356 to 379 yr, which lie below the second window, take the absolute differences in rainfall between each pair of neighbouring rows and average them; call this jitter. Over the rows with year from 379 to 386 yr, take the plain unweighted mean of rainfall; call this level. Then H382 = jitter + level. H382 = 26.3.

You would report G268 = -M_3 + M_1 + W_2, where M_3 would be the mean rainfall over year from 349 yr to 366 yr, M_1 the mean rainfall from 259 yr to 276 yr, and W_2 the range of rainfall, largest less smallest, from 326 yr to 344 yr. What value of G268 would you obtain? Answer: 7.4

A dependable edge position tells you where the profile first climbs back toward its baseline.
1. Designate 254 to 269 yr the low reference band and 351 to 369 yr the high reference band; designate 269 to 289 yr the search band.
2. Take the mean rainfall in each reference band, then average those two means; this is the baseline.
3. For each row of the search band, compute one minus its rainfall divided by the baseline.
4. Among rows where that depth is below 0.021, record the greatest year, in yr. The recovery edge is 287.5 yr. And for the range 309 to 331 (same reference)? 320.0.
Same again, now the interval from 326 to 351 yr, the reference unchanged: 350.0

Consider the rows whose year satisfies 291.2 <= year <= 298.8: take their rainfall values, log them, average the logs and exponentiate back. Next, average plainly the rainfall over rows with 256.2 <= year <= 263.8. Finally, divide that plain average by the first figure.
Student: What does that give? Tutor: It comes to 1.01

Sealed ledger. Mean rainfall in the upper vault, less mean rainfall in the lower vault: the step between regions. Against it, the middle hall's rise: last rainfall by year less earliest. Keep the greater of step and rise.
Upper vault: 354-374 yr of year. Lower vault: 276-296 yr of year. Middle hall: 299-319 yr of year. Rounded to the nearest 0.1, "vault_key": 1.2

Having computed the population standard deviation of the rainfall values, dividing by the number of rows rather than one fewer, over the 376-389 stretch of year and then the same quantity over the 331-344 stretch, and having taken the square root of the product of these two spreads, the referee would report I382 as 1.2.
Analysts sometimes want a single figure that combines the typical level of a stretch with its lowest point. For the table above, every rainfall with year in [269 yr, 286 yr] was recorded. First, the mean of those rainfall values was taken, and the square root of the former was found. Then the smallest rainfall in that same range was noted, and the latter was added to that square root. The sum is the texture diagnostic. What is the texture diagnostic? 31.0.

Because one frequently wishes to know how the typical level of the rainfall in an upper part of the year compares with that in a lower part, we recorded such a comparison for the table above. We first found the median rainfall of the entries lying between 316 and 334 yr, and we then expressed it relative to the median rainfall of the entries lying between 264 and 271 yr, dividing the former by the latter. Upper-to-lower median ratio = 0.91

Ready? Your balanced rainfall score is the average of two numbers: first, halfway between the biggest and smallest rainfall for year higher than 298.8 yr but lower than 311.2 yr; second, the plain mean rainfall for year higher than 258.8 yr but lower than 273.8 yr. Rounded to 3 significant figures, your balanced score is 26.0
